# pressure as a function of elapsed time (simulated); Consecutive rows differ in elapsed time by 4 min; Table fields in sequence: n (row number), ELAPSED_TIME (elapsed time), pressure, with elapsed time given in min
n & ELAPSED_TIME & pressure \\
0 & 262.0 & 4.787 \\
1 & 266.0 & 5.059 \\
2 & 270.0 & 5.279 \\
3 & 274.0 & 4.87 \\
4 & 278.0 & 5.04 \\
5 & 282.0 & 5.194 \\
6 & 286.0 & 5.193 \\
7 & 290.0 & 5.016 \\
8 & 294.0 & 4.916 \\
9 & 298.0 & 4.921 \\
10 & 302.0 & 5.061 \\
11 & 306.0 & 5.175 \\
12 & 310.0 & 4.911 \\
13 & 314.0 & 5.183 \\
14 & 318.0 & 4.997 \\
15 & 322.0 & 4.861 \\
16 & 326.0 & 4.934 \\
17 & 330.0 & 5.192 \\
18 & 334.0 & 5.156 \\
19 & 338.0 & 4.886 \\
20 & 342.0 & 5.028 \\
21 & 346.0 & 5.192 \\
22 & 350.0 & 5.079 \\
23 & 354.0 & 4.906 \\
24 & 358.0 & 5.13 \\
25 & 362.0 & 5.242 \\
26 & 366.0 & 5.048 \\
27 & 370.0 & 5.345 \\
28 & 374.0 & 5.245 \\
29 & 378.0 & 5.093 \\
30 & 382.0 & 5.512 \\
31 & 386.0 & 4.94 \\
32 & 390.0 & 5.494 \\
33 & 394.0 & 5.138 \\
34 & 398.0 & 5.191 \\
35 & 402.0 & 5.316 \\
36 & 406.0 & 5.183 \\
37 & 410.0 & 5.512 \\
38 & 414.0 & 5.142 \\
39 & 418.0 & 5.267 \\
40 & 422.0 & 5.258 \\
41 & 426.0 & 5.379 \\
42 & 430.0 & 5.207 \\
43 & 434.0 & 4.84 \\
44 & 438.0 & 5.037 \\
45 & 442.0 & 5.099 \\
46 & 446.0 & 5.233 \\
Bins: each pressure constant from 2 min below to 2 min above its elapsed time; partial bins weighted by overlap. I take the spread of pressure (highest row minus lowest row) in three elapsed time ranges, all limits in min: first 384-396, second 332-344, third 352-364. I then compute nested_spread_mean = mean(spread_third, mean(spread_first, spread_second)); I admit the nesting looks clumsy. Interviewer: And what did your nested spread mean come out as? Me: 0.374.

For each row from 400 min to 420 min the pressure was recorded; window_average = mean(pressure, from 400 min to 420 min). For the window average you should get 5.28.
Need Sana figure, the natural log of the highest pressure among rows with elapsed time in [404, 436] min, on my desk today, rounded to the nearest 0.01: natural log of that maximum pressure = 1.71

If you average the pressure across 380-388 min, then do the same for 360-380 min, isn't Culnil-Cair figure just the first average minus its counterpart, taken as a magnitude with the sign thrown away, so 0.031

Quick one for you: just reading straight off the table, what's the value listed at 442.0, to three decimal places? 5.099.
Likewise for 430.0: 5.207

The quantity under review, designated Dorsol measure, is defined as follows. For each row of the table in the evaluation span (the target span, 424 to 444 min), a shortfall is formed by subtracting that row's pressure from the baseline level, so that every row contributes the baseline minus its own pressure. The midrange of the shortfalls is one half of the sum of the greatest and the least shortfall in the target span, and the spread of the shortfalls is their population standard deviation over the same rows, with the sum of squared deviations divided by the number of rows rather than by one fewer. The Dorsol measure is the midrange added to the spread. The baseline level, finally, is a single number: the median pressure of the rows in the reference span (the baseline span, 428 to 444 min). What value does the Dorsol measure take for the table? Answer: 0.14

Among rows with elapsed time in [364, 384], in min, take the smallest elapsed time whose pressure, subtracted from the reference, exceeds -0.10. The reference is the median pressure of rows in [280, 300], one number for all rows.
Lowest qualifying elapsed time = 366.0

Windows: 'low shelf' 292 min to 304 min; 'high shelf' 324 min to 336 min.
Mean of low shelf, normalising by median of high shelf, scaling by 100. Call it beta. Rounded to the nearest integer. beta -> 96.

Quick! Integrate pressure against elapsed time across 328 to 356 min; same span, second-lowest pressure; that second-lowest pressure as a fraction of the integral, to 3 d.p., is 0.035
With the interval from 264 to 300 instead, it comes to 0.027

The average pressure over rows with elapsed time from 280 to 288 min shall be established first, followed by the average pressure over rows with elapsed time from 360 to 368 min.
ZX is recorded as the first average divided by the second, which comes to 1.01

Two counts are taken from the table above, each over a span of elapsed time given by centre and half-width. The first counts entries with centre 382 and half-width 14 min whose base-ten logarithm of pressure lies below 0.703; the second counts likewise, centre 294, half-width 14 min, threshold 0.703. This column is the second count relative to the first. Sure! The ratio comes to 3.0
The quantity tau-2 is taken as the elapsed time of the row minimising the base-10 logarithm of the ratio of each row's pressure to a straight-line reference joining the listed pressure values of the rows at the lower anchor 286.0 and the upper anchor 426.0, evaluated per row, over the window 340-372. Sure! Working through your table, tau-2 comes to 354.0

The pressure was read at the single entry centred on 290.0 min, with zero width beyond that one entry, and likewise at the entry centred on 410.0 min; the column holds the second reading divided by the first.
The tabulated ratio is 1.10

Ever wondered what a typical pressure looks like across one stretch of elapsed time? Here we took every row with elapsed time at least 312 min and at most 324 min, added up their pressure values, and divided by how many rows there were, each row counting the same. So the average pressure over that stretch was 5.01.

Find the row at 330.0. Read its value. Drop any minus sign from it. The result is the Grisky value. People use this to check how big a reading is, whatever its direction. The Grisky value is 5.19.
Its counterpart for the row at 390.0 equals 5.49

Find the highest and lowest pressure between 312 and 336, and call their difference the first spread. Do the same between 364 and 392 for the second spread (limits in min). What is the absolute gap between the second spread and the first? 0.241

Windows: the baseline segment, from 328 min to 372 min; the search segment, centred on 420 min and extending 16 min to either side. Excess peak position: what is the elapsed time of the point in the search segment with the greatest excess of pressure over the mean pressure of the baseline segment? 410.0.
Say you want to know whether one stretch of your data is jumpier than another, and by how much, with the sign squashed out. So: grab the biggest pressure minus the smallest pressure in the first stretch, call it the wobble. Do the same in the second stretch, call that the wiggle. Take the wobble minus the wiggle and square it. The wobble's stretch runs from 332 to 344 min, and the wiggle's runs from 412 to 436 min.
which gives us 0.072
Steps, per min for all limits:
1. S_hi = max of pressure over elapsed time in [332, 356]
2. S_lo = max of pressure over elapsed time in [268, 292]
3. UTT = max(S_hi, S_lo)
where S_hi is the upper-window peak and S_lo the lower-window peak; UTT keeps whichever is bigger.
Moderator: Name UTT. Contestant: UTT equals 5.28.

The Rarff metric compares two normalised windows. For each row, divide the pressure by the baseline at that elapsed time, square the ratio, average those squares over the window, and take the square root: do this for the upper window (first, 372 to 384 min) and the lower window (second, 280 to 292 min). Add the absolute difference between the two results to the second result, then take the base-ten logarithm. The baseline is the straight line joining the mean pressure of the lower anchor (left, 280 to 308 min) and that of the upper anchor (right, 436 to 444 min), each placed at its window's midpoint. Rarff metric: 0.018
